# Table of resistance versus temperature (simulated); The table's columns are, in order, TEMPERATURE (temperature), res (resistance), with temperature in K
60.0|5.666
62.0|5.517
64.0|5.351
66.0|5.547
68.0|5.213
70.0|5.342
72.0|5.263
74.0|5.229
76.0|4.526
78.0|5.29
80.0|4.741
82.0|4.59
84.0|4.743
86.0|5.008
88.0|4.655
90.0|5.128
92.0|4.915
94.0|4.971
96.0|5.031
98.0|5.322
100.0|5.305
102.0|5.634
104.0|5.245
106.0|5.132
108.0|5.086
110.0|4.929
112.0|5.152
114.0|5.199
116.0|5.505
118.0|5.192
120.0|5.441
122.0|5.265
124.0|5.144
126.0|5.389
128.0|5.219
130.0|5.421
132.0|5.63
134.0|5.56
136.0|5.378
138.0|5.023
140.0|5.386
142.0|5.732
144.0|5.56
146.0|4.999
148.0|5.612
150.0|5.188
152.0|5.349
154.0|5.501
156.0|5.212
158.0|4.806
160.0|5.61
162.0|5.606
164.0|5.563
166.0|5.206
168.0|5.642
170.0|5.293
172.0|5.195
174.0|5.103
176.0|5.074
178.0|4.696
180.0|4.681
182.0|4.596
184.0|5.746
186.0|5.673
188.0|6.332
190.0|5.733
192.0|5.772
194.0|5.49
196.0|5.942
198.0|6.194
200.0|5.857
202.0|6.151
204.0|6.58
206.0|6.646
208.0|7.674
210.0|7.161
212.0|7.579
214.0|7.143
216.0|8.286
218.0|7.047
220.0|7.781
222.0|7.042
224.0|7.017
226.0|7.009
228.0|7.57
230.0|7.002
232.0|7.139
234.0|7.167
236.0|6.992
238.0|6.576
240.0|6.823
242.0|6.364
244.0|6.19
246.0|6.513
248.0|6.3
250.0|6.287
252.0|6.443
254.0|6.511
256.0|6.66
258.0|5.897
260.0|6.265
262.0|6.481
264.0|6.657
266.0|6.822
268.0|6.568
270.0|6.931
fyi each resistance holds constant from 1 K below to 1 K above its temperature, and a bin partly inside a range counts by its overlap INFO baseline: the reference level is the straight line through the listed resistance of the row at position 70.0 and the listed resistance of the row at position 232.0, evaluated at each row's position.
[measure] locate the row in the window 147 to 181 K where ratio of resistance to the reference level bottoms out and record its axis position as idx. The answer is 180.0 K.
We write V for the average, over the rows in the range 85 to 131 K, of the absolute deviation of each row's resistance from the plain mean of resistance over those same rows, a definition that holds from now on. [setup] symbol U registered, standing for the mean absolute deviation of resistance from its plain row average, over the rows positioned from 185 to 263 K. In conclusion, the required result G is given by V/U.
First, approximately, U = 0.516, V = 0.17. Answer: 0.32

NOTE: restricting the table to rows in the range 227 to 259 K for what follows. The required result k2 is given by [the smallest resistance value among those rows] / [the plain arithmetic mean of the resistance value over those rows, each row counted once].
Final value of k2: 0.89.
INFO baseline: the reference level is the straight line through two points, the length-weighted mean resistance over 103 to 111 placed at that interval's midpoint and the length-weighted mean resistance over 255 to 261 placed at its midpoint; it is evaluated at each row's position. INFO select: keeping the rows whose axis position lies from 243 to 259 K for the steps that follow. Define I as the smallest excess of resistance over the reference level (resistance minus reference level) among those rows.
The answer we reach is -0.38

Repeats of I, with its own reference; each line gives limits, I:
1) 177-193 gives -1.09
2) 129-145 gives -0.32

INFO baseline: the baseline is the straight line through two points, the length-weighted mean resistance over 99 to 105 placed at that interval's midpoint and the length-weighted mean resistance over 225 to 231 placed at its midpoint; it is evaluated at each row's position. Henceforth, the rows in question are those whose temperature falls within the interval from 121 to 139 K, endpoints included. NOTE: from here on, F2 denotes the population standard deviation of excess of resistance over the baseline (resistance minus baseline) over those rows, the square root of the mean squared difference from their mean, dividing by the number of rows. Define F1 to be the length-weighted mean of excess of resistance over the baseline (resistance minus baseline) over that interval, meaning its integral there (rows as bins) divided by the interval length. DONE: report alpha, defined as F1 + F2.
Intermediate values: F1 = -0.5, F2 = 0.19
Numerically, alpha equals -0.27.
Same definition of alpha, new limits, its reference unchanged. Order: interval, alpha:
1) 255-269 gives -0.94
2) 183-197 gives -0.58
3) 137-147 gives -0.34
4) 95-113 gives 0.01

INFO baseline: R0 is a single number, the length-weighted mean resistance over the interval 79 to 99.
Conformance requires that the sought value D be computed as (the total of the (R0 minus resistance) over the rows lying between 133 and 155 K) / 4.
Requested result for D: -1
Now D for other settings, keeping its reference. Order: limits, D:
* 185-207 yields -3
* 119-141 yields -1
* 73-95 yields 0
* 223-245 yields -5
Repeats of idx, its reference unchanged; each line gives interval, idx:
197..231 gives 200.0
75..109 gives 76.0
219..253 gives 244.0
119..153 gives 146.0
